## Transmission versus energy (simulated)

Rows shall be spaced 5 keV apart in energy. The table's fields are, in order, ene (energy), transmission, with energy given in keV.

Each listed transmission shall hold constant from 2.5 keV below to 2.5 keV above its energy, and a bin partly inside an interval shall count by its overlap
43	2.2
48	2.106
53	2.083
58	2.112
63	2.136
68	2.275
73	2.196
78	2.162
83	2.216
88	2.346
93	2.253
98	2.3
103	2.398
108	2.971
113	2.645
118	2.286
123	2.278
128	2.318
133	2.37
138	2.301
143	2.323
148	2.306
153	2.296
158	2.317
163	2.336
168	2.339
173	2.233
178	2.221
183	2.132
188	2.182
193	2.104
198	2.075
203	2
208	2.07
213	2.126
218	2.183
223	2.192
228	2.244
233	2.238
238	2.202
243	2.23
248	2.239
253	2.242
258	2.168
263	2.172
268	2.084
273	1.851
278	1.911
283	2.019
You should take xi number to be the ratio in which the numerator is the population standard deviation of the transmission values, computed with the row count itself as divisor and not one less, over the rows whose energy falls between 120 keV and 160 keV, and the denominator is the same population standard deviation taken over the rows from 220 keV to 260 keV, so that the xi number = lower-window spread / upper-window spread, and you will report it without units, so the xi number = 0.9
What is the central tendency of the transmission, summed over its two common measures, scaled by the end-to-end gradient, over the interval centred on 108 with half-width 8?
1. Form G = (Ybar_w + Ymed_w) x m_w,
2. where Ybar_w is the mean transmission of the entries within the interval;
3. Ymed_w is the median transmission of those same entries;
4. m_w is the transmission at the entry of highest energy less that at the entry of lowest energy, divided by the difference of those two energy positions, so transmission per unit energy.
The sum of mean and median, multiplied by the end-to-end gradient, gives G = 0.13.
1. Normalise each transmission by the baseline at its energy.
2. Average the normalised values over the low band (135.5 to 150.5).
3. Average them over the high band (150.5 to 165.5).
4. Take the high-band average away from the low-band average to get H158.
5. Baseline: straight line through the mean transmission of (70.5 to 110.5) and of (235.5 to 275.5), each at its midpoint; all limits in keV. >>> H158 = -0.01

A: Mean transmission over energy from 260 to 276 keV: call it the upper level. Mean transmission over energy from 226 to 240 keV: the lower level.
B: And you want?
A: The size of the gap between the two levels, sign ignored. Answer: 0.19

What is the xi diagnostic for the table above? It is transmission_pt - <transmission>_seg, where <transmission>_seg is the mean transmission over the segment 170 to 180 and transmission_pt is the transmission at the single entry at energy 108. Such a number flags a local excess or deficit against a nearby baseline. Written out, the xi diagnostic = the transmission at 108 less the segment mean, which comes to 0.74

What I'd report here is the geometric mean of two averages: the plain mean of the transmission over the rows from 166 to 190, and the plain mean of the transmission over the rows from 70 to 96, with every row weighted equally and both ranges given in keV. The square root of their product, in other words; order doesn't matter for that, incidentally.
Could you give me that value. 2.23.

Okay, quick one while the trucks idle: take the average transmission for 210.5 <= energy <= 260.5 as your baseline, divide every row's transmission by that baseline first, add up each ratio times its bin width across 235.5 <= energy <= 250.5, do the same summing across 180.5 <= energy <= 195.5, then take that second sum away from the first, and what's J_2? 0.6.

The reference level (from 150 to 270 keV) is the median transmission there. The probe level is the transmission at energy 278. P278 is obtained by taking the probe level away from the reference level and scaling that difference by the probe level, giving 0.150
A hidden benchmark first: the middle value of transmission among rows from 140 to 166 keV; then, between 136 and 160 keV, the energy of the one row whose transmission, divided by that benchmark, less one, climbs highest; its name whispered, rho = 143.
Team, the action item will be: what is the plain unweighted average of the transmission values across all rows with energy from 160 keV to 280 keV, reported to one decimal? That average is 2.2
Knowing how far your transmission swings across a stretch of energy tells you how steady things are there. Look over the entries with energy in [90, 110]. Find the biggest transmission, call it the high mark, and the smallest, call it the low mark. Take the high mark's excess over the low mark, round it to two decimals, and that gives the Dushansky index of 0.72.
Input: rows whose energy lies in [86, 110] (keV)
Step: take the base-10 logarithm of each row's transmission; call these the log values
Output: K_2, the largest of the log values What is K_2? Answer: 0.473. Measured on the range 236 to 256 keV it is 0.351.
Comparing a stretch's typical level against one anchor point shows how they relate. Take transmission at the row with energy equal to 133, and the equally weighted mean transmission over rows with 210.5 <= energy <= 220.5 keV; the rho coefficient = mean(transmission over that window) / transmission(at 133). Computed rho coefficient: 0.91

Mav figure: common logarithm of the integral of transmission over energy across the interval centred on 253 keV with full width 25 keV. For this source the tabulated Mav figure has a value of 1.7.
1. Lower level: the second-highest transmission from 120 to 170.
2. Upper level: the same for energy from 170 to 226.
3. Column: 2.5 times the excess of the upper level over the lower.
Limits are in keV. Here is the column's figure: -0.3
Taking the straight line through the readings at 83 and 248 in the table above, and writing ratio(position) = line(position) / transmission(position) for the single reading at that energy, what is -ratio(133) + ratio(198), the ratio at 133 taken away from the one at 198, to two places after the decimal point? 0.14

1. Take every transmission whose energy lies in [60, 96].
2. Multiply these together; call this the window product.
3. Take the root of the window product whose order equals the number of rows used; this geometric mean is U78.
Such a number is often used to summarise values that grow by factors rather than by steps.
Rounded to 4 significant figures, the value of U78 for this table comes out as 2.225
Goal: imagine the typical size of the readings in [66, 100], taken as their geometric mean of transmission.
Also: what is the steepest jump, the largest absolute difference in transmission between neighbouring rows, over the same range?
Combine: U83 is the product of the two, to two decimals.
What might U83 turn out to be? 0.29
